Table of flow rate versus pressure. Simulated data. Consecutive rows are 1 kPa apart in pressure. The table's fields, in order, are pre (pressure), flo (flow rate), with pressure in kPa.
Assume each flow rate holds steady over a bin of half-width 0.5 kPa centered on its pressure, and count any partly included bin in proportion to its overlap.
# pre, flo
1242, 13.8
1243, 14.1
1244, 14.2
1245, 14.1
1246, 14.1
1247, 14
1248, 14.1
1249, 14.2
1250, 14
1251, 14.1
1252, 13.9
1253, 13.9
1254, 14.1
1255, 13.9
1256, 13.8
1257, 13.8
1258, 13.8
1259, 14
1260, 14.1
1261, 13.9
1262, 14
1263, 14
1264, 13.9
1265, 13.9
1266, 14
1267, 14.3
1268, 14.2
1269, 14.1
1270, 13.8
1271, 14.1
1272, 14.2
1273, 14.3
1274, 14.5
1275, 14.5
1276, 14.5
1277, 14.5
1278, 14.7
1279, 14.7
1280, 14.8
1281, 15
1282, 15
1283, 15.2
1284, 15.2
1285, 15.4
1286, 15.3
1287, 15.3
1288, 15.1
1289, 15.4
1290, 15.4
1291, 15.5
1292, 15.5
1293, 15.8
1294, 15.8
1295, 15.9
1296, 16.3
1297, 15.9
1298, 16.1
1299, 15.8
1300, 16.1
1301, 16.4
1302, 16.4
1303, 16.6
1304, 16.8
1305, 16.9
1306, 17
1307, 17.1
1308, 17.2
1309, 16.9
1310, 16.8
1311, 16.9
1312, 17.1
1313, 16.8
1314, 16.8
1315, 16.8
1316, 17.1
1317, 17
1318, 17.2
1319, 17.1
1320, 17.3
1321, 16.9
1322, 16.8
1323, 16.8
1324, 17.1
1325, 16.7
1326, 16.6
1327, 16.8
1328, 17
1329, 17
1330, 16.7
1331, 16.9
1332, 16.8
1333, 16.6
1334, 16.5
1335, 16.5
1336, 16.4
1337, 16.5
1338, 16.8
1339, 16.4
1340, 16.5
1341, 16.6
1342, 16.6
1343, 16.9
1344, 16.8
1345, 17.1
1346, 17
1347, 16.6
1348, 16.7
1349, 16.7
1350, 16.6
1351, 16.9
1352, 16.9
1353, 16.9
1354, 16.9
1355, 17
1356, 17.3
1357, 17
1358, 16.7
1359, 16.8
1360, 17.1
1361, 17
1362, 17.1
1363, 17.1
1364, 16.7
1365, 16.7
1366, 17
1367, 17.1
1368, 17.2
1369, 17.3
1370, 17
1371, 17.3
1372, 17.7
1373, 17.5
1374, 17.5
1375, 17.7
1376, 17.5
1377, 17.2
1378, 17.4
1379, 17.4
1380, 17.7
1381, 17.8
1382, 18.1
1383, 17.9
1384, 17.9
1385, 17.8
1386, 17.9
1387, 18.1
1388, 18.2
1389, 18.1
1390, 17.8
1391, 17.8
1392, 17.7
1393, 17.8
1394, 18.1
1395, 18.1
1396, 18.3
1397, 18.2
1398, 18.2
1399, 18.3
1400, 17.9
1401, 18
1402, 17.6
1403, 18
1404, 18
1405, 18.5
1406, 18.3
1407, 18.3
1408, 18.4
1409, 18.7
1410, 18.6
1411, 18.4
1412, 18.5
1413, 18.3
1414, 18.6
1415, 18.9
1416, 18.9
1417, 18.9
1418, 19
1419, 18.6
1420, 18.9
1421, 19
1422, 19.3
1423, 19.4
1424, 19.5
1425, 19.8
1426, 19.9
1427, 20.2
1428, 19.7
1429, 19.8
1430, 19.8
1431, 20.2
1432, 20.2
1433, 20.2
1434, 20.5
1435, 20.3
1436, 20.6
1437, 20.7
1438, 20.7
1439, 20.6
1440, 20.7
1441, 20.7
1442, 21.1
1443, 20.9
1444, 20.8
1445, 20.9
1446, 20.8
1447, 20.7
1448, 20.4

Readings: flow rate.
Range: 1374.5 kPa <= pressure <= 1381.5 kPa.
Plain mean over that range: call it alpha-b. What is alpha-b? 17.5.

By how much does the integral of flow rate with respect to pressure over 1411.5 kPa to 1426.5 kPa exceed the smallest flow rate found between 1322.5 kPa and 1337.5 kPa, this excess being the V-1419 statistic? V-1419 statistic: 269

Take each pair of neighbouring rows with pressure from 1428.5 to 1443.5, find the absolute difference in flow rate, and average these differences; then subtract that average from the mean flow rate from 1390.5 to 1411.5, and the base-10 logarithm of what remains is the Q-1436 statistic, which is 1.26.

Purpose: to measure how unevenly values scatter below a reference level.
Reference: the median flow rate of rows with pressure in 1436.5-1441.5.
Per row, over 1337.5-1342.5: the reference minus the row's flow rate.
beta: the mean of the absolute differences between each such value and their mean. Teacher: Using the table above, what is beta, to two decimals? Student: 0.10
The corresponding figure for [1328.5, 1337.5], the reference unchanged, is 0.17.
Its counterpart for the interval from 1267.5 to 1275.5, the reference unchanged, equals 0.17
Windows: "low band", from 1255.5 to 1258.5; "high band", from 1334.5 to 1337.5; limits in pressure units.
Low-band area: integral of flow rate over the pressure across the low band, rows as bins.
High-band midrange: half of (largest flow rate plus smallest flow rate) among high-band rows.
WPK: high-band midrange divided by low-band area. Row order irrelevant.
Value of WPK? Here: 0.397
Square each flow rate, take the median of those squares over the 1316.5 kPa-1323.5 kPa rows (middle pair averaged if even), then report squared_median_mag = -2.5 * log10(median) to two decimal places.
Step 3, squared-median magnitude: -6.15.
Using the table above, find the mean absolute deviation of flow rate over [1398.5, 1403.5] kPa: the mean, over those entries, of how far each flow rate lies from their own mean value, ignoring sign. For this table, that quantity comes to 0.168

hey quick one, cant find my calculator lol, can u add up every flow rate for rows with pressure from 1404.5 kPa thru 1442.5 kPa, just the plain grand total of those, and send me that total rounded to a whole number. 741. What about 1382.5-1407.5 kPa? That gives 451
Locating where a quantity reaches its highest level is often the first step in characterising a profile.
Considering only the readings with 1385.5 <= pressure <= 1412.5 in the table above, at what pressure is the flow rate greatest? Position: 1409 kPa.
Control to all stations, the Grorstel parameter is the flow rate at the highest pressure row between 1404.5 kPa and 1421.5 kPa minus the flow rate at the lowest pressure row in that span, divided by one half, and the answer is 1.0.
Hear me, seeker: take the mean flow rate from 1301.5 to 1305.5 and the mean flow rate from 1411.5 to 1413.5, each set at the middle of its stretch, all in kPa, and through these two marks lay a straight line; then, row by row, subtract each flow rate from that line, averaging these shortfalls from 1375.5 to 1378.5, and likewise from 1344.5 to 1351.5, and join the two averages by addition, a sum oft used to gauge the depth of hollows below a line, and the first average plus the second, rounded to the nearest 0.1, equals 1.1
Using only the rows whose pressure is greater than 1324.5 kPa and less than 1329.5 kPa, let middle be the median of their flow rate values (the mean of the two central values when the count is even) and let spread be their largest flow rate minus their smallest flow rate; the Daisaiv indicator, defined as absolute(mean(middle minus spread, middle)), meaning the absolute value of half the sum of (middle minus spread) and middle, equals 16.6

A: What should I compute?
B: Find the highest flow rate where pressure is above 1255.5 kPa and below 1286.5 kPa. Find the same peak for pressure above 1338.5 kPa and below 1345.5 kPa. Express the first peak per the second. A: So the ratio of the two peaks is 0.90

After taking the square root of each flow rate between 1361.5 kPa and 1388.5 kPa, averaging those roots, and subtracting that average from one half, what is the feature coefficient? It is -3.68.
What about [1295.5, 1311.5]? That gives -3.57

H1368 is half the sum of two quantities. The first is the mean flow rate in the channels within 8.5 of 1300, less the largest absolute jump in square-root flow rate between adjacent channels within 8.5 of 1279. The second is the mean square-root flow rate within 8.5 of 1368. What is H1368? 10.2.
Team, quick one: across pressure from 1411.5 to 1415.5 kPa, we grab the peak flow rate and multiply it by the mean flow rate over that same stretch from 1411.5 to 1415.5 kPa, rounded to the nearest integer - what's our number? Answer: 351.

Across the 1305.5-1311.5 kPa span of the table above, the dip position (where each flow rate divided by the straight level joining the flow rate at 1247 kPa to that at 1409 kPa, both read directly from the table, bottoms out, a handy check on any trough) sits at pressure 1310 kPa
